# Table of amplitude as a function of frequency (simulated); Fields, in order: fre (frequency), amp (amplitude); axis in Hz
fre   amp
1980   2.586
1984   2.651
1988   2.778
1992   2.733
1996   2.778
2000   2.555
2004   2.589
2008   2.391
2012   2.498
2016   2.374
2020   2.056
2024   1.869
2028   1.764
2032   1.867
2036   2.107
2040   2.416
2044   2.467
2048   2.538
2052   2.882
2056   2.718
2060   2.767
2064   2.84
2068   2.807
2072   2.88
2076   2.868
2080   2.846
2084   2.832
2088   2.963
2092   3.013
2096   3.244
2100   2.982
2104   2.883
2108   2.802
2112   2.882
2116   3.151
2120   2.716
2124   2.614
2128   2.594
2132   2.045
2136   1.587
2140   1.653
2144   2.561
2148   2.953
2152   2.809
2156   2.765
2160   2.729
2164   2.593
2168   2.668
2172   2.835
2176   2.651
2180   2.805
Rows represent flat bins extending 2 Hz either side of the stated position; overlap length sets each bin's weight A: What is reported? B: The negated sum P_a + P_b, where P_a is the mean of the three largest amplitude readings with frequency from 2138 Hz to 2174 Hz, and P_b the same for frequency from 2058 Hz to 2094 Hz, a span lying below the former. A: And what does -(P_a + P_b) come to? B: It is -5.82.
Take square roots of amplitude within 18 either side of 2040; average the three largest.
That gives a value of 1.65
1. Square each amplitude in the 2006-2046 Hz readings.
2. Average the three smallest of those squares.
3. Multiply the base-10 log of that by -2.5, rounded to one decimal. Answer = -1.3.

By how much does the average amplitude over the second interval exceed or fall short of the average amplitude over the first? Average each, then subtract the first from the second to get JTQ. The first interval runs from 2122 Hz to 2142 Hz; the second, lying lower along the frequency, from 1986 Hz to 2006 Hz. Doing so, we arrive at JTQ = 0.6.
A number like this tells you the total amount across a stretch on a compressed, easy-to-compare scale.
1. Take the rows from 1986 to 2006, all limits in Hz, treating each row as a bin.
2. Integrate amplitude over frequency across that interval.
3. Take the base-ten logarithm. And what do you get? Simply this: 1.73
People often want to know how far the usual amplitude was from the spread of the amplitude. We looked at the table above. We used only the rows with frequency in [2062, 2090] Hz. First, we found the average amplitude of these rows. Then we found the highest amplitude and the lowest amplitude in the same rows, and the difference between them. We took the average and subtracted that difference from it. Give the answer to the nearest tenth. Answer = 2.7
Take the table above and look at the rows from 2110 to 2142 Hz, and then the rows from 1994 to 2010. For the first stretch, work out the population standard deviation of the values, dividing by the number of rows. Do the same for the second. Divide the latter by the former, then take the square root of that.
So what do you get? 0.5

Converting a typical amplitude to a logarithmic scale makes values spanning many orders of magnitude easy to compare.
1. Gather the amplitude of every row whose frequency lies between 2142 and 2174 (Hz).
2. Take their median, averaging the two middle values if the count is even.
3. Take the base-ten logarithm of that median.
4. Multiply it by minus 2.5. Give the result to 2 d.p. -1.10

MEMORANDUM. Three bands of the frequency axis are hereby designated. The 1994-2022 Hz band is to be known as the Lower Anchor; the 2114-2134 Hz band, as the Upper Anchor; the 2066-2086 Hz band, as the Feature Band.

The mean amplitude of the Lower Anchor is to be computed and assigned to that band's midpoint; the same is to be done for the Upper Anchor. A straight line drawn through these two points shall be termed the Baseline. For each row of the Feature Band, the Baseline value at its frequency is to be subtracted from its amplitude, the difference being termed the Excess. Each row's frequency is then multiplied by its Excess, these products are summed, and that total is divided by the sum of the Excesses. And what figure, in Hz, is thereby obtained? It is 2075.9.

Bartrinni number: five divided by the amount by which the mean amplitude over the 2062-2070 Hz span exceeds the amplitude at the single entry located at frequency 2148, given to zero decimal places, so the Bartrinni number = -39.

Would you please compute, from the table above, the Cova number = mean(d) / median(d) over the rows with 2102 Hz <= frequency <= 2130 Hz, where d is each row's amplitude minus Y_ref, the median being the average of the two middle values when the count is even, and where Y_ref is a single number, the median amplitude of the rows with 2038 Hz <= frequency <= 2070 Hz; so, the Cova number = 1.1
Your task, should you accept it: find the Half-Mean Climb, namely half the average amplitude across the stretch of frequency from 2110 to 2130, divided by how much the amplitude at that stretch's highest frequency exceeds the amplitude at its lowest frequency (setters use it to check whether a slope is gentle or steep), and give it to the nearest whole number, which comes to -5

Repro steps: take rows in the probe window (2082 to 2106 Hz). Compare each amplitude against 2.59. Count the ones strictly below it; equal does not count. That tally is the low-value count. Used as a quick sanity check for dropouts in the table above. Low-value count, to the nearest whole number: 0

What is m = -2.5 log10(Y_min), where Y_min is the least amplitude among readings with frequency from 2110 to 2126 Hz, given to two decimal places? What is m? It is -1.04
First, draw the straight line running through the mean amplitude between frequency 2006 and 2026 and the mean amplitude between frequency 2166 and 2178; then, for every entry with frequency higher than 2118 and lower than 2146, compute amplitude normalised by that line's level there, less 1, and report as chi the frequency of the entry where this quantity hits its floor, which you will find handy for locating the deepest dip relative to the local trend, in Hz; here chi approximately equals 2136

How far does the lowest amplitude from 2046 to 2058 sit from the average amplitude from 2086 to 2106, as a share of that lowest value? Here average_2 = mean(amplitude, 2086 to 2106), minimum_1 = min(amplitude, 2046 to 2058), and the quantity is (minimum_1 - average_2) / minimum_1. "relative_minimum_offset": -0.19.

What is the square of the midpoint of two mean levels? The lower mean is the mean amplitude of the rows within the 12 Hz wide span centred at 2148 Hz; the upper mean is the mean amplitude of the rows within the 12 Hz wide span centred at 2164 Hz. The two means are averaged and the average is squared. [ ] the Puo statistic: 7.4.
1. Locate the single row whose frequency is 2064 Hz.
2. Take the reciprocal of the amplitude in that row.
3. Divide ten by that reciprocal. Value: 28.4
